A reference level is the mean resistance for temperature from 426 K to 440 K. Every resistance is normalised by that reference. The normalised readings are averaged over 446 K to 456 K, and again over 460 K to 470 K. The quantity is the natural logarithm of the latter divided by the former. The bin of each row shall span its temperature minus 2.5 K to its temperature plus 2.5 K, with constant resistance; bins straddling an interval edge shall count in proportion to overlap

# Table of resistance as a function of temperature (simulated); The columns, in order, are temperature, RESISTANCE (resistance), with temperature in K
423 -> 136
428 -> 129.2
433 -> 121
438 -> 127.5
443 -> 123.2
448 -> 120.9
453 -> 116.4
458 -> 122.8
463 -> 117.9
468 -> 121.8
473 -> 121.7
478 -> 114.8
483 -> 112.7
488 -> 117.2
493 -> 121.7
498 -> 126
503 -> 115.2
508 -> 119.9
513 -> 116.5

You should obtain 0.010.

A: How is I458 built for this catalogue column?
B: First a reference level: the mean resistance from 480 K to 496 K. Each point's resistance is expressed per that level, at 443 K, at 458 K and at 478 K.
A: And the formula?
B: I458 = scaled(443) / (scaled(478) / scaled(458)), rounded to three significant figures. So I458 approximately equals 1.12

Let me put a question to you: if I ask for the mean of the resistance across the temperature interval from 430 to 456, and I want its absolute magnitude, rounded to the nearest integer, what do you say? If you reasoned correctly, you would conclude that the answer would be 122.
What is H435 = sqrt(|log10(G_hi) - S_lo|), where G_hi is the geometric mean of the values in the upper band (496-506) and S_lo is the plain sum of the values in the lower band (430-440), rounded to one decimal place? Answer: 15.7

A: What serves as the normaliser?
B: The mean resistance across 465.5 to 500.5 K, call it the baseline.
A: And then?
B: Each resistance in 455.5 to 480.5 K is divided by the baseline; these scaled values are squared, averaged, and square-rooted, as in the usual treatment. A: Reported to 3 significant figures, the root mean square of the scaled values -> 1.00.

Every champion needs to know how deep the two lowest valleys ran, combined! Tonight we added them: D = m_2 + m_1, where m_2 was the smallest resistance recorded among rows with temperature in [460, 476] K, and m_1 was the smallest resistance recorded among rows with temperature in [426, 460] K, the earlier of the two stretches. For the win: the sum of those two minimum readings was 234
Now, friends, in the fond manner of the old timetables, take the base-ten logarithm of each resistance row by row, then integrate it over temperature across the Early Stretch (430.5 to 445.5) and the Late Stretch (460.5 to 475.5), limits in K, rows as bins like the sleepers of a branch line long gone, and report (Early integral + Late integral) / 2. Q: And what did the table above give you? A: 31.3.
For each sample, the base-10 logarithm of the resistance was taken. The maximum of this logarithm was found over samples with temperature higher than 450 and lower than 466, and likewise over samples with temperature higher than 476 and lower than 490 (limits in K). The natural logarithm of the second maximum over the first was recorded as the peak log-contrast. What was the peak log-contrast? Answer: -0.010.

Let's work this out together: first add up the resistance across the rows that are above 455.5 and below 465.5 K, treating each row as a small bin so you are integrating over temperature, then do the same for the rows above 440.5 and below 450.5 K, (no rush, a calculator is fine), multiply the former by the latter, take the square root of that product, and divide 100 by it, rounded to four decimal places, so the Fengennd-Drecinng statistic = 0.0825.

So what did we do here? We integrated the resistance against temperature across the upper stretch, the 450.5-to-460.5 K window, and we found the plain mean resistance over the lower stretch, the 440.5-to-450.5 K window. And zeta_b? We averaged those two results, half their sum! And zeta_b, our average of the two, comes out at 659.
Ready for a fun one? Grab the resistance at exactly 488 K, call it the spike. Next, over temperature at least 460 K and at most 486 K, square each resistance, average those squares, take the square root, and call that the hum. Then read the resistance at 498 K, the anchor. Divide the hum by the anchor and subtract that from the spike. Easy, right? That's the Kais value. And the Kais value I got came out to 116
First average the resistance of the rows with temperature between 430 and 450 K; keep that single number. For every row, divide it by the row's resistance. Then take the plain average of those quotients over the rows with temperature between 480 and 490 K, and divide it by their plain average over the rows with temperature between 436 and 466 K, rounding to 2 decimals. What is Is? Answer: 1.06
